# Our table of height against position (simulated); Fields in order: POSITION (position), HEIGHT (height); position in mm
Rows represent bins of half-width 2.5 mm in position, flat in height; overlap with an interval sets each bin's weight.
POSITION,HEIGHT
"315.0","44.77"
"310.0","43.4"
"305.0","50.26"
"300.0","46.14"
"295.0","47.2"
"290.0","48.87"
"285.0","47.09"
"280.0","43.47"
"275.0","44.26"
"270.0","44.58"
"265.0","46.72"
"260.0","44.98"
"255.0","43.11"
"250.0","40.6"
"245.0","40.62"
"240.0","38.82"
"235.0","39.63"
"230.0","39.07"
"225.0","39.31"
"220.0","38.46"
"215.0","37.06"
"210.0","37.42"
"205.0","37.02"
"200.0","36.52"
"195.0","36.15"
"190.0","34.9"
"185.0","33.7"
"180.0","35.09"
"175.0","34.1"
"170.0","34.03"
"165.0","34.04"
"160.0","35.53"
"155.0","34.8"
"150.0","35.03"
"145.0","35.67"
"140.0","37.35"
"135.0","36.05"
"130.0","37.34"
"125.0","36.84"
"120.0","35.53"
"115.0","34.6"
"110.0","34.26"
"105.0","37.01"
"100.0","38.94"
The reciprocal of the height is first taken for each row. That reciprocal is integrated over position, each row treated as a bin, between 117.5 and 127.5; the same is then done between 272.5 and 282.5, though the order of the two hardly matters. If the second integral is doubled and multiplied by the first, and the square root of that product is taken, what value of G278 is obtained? 0.355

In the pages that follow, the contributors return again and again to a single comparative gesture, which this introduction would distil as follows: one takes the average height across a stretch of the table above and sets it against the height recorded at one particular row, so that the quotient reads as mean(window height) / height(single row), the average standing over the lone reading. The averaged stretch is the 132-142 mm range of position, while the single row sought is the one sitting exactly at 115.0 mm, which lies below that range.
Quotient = 1.06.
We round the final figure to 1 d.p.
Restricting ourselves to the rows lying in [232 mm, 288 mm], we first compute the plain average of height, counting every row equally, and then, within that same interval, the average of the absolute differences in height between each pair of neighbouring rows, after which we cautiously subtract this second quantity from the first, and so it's 41.5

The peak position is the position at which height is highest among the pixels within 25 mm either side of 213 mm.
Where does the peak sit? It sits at 235.0 mm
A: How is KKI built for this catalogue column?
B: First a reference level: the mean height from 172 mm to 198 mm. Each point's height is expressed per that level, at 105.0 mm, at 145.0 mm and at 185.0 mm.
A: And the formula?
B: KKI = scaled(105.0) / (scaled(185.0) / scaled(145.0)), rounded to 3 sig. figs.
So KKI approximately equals 1.13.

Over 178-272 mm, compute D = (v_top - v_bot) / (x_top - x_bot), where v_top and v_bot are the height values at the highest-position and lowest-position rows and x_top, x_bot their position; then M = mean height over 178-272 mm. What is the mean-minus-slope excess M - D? 39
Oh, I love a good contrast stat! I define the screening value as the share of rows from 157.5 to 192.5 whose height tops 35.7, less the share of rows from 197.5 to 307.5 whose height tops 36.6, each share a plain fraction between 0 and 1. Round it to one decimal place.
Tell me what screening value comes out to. -1.0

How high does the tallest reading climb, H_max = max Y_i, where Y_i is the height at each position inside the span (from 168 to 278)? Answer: 46.72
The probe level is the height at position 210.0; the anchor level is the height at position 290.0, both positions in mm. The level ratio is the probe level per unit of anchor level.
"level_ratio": 0.77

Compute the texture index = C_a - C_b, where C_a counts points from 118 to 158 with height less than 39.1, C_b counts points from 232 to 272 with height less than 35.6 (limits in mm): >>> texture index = 8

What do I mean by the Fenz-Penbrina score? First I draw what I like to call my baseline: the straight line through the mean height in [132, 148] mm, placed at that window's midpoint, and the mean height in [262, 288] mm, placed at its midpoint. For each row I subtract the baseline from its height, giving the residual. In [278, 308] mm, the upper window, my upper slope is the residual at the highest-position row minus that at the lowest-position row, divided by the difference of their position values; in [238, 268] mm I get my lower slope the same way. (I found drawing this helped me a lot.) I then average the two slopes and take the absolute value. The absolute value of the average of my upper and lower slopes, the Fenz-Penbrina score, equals 0.23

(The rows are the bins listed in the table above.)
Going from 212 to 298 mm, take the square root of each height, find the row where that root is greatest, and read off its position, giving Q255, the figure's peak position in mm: 290.0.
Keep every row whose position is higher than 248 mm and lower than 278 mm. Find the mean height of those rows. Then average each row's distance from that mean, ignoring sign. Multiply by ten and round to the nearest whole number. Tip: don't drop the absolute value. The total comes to 15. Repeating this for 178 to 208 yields 10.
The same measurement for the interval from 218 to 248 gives 5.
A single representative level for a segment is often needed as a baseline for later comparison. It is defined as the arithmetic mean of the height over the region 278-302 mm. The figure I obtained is 46.6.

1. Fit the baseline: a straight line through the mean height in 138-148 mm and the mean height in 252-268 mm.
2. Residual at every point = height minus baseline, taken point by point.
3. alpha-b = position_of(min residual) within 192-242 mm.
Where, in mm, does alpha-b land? 240.0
